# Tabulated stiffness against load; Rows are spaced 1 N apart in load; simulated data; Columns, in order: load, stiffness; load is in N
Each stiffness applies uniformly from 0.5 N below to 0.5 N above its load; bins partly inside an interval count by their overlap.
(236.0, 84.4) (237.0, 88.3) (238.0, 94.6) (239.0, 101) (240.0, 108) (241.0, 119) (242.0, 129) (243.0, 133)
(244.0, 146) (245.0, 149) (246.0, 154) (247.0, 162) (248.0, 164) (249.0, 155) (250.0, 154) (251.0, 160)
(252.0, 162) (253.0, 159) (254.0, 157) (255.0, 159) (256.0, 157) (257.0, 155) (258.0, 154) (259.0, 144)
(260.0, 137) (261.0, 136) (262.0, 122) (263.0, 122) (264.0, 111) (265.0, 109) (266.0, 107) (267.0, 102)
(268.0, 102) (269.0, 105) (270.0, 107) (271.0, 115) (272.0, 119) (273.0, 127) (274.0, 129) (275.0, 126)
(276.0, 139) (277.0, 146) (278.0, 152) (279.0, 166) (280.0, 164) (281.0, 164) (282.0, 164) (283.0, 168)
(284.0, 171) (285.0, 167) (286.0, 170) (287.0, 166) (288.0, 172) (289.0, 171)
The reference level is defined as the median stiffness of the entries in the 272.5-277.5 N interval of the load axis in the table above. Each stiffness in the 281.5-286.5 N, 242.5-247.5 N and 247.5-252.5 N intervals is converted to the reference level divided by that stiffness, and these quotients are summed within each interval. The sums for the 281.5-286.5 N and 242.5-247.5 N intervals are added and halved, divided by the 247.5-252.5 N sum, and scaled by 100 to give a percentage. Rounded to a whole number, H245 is 101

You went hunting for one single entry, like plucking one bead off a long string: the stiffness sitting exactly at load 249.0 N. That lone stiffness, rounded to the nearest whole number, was 155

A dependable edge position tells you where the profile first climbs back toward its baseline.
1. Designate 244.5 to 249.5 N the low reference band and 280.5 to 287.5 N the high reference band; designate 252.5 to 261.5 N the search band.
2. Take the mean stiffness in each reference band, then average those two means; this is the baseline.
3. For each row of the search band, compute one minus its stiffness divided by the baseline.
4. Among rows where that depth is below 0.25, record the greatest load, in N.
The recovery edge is 261.0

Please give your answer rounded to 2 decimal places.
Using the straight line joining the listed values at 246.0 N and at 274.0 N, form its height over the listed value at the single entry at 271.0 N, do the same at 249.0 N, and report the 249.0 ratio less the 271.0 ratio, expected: -0.17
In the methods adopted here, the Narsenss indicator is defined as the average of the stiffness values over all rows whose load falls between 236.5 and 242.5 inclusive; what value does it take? 107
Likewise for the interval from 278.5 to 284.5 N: 166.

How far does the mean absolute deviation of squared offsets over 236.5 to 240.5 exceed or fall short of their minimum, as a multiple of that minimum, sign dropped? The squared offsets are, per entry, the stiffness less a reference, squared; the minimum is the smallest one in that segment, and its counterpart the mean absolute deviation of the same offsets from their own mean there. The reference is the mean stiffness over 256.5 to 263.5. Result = 0.43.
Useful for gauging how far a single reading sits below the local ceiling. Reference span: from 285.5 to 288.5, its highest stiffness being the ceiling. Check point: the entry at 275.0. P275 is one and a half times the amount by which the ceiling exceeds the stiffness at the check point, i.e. 69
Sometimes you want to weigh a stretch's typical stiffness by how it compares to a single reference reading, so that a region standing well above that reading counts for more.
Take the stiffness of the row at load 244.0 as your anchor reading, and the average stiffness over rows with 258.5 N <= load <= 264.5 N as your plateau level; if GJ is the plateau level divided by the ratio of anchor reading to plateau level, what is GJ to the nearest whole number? 113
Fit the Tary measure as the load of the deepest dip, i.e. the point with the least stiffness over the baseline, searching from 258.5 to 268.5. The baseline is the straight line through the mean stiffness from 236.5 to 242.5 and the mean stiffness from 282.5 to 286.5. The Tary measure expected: 268.0 N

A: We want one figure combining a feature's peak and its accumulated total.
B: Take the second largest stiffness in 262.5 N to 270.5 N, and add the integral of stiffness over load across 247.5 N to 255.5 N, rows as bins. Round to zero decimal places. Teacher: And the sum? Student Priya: 1381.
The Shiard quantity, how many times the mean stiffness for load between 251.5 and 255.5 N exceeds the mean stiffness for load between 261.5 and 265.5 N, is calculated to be 1.37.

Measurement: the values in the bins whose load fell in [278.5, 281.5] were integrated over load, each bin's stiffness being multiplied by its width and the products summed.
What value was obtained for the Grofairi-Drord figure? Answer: 494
